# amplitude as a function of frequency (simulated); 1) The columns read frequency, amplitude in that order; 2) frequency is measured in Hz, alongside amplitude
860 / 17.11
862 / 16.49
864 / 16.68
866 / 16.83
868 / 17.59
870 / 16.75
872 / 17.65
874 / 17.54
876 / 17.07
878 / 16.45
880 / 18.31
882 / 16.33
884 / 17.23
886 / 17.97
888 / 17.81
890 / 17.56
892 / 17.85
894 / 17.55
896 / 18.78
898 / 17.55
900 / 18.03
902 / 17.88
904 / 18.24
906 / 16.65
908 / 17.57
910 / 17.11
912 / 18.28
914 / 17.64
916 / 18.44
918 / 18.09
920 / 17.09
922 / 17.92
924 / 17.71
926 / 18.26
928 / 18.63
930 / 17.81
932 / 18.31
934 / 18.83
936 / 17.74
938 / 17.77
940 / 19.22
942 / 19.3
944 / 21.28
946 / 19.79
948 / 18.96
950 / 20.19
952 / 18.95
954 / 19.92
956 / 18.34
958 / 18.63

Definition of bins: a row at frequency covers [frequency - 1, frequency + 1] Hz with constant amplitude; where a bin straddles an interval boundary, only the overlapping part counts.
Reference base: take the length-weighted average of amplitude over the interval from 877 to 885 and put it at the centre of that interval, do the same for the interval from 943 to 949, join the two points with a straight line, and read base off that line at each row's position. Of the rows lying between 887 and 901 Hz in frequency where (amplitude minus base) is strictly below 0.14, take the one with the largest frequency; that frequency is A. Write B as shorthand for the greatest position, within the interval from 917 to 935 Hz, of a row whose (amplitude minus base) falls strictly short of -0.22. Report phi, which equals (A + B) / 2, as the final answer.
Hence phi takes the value 917 Hz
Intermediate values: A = 900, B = 934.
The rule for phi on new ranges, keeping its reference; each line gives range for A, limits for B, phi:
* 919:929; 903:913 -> 919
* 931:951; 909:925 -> 937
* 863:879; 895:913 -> 894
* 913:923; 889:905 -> 910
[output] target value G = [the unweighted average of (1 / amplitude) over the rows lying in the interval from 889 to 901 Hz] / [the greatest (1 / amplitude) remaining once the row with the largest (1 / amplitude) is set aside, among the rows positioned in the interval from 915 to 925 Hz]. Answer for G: 0.99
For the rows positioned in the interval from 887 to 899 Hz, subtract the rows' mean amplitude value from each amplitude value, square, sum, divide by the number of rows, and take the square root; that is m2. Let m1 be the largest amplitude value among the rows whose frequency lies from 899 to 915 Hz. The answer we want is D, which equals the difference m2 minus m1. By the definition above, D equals -17.8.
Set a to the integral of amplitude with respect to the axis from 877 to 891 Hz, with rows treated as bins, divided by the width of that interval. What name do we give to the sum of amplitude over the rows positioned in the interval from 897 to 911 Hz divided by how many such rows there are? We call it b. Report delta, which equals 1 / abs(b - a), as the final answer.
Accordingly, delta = 5.1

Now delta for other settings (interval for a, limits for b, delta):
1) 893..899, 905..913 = 1.8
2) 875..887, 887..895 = 2.1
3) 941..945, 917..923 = 0.4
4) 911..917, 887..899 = 3.7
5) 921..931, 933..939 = 21.1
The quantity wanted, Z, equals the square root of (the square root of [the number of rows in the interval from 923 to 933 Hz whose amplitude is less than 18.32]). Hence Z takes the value 1.41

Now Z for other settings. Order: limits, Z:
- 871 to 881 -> 1.50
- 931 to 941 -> 1.32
